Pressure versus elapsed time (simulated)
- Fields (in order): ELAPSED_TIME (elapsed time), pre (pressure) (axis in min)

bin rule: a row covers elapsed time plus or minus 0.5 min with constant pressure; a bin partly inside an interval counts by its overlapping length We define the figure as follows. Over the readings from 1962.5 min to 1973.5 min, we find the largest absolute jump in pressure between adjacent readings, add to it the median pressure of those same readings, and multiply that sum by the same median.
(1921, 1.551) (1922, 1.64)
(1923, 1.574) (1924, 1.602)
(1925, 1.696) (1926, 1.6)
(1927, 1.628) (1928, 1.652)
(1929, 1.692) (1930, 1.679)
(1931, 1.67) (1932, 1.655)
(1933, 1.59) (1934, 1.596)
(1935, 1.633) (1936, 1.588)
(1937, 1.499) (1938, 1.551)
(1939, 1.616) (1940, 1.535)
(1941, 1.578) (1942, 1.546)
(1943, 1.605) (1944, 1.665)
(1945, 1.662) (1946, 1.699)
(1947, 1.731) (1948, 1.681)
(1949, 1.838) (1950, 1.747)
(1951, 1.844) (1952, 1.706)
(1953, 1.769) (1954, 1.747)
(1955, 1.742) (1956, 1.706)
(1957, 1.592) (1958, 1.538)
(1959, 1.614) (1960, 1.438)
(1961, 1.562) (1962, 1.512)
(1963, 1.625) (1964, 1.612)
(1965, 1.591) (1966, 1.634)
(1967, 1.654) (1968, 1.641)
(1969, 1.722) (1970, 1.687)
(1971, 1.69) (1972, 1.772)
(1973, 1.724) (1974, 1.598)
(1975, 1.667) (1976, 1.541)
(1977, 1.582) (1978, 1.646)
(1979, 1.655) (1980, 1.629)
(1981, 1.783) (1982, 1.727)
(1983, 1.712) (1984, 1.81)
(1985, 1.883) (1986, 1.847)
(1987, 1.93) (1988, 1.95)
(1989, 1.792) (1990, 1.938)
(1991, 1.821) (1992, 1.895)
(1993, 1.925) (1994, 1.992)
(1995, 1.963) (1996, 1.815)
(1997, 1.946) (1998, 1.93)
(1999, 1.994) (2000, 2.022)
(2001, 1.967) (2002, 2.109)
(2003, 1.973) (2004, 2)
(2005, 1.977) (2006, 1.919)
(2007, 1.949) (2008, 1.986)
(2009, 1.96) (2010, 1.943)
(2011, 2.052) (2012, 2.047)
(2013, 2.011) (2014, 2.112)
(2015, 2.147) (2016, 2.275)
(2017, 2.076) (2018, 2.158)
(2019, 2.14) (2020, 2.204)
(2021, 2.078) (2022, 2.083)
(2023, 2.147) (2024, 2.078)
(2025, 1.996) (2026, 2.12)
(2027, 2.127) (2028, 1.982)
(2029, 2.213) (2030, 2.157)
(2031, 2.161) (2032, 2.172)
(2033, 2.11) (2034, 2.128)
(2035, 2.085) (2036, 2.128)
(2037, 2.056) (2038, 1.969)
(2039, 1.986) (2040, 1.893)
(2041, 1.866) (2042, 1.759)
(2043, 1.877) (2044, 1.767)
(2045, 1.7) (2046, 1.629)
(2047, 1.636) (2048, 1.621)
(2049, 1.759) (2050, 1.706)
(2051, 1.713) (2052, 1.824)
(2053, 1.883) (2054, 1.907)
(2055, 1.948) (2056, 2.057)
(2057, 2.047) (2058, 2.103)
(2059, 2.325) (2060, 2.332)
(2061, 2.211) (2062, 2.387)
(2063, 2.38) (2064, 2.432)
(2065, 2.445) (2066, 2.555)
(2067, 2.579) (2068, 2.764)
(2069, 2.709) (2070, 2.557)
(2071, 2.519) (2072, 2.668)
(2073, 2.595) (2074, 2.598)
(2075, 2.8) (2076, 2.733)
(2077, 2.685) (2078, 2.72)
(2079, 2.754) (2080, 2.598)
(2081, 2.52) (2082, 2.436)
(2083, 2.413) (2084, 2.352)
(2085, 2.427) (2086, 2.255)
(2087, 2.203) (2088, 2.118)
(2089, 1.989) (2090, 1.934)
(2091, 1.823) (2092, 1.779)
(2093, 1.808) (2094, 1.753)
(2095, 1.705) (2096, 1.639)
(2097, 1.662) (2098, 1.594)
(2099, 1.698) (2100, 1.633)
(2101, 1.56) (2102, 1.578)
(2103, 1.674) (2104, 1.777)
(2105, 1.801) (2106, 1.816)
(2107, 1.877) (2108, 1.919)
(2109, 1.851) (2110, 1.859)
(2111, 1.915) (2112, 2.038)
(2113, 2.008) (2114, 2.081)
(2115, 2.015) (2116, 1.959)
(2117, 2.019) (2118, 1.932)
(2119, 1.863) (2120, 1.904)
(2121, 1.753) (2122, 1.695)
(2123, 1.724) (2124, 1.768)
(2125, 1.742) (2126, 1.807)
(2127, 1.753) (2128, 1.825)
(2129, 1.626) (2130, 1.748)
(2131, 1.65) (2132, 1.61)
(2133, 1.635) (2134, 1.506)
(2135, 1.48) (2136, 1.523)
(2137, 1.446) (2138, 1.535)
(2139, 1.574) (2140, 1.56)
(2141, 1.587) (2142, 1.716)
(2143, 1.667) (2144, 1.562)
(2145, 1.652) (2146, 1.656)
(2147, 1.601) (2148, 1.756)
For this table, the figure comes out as 2.9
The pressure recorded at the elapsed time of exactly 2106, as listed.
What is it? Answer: 1.816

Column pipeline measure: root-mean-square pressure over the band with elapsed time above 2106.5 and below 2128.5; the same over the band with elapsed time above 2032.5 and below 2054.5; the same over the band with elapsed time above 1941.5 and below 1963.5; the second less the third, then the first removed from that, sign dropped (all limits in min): 1.7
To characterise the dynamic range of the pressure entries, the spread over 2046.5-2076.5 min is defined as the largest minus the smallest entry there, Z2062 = 1.18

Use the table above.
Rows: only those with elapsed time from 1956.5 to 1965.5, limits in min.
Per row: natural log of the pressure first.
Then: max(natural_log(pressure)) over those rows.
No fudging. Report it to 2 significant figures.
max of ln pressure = 0.49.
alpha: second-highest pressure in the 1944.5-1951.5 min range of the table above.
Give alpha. 1.838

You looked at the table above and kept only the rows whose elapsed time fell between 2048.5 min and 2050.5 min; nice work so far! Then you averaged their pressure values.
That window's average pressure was 1.7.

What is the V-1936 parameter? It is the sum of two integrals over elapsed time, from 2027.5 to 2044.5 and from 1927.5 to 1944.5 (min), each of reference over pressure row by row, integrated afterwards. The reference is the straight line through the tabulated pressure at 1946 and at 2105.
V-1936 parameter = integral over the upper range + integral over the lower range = 32.8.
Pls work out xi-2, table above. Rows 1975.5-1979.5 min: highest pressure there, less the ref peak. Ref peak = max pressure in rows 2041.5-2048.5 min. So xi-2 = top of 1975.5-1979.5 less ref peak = -0.22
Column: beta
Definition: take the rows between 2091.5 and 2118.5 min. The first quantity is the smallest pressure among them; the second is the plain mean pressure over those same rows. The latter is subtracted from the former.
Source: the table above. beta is -0.25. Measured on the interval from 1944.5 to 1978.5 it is -0.22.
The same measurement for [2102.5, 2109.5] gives -0.14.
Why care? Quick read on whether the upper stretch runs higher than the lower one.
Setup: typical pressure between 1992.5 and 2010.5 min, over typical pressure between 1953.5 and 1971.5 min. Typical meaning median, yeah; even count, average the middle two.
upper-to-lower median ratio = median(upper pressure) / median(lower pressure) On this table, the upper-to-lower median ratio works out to 1.21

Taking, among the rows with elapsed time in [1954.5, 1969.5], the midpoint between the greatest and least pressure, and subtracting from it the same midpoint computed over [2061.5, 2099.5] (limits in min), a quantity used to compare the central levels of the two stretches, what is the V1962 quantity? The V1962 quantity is -0.61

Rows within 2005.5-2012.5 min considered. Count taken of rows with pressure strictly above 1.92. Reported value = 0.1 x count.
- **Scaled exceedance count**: 0.60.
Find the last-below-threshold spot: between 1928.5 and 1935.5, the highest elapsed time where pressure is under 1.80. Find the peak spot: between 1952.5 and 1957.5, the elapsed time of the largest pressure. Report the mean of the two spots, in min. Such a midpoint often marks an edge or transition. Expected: 1944.0 min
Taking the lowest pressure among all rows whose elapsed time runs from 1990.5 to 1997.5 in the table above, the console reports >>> 1.815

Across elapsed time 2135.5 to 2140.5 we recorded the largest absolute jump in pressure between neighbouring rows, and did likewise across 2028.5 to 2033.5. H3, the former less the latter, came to 0.03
